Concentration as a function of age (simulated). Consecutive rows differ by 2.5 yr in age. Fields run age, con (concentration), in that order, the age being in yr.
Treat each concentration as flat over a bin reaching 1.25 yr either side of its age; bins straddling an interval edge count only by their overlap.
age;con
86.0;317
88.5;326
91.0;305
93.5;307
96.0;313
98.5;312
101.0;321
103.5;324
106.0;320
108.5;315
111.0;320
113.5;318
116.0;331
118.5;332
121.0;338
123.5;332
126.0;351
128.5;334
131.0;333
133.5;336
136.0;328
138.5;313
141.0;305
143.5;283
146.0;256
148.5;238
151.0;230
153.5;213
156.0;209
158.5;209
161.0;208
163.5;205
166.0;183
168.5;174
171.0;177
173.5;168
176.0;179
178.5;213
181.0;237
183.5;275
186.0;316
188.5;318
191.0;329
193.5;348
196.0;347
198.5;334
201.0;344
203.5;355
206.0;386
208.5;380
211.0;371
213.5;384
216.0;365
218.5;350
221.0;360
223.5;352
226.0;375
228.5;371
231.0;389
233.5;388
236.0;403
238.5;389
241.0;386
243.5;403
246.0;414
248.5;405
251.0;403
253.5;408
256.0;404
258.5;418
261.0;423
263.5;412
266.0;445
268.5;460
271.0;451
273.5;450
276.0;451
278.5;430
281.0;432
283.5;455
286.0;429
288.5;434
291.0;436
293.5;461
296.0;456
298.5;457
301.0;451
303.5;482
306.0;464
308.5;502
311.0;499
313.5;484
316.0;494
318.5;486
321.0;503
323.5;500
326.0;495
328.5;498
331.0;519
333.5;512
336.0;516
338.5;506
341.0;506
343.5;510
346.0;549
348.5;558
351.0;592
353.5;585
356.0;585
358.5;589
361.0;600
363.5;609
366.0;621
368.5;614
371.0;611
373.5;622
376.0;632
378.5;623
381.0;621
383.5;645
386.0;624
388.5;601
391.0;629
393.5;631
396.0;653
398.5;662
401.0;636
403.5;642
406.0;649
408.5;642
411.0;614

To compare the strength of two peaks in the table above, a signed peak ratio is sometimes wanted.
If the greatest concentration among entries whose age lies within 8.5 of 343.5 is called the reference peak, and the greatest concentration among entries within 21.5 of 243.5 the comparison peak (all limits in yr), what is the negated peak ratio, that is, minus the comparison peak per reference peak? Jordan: -0.71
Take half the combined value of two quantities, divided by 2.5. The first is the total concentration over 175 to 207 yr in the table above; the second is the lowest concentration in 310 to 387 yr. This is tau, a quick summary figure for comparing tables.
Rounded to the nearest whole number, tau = 893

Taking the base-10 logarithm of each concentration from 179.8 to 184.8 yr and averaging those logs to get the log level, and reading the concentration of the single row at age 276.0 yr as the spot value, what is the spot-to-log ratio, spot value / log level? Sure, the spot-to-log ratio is 187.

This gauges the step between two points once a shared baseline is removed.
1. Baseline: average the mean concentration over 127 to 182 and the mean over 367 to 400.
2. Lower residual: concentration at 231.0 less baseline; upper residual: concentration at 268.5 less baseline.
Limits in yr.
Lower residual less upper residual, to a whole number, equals -71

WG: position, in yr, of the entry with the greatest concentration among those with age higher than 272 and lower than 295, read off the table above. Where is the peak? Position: 293.5 yr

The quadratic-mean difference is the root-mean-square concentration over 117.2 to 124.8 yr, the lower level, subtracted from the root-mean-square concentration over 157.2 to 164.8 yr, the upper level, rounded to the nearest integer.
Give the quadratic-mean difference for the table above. -127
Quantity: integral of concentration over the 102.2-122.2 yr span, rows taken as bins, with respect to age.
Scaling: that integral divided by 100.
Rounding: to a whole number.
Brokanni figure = 65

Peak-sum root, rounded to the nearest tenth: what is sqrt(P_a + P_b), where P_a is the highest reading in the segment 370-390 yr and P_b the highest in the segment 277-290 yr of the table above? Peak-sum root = 33.2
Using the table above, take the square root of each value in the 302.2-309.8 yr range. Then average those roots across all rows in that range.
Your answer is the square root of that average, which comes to 4.69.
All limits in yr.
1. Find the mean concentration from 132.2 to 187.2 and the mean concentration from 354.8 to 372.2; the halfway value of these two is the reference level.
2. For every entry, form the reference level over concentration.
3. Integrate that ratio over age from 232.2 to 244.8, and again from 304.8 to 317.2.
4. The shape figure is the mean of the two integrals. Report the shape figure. 12.1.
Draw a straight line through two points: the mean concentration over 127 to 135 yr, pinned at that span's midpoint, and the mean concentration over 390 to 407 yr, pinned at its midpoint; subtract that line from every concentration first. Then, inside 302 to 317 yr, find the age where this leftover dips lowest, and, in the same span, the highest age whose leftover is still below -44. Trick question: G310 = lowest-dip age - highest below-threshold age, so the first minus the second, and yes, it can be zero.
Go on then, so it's -10.0 yr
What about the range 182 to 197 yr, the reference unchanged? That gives -12.5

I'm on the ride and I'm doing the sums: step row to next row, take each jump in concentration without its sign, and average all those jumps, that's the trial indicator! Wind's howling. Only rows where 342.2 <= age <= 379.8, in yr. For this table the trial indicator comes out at 11.8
